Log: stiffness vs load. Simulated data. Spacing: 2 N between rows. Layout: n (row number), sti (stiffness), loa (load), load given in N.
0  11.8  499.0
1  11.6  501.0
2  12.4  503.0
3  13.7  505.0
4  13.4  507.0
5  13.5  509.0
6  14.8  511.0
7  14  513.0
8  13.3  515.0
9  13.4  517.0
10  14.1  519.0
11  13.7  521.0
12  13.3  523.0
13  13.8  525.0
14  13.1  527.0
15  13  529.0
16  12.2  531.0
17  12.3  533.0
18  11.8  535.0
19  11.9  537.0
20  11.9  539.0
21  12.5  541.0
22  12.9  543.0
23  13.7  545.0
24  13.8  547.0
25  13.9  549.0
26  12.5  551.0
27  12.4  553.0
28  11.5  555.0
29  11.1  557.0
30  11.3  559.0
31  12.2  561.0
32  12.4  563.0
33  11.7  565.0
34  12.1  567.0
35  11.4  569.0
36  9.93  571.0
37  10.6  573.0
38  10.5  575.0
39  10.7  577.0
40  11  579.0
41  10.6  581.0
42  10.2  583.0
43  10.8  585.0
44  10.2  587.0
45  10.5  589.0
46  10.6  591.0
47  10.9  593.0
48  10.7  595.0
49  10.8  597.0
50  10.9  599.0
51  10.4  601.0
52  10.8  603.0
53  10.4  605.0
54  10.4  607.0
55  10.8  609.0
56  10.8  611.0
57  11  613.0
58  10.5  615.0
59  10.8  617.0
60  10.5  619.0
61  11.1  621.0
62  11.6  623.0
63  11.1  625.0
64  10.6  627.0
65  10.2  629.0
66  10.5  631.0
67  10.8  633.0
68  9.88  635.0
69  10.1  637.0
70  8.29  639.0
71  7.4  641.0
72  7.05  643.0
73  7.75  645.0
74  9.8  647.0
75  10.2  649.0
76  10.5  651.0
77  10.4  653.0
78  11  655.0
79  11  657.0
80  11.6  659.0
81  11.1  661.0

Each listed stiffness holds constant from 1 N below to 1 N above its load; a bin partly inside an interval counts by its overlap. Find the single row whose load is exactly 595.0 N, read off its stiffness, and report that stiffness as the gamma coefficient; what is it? 10.7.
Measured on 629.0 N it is 10.2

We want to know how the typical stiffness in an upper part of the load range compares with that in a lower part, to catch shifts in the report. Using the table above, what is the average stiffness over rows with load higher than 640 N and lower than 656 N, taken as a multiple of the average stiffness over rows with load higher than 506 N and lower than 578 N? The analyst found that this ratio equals 0.740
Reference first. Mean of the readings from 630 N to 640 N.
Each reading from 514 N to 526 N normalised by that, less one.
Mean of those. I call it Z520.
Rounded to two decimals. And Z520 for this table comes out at 0.37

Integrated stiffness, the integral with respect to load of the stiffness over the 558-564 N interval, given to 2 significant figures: 72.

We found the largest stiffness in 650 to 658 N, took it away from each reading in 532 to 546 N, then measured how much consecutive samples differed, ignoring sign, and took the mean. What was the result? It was 0.40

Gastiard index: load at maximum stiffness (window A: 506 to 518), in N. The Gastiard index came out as 511.0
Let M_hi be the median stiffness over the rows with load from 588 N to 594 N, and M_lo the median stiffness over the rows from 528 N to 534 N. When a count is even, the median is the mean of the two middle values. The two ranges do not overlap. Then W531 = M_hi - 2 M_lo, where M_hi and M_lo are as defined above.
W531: -14.0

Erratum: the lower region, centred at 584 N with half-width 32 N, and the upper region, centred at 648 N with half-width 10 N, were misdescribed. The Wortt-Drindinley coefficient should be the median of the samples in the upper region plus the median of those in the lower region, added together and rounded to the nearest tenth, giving 20.8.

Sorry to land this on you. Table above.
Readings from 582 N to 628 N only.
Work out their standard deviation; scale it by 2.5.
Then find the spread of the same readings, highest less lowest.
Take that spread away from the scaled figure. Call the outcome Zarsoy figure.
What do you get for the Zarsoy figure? -0.6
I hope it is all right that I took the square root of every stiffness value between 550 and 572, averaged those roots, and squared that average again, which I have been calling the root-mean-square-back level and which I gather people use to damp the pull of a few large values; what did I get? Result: 11.7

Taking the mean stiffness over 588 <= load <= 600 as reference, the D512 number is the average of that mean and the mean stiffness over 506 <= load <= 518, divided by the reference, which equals 1.14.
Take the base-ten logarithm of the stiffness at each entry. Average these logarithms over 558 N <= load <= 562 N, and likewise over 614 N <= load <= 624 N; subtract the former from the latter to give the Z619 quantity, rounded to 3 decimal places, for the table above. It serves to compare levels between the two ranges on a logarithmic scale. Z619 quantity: -0.033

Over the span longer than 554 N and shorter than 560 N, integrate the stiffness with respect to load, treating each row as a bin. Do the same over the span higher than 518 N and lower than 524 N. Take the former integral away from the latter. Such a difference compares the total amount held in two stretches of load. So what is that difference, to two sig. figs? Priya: 14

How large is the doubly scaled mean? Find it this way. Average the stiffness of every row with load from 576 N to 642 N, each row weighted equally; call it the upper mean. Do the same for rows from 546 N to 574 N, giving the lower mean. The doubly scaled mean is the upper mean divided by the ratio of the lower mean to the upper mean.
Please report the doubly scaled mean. 9.22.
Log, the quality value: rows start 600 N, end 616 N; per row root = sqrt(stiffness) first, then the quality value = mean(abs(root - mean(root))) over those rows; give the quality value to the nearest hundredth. 0.03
